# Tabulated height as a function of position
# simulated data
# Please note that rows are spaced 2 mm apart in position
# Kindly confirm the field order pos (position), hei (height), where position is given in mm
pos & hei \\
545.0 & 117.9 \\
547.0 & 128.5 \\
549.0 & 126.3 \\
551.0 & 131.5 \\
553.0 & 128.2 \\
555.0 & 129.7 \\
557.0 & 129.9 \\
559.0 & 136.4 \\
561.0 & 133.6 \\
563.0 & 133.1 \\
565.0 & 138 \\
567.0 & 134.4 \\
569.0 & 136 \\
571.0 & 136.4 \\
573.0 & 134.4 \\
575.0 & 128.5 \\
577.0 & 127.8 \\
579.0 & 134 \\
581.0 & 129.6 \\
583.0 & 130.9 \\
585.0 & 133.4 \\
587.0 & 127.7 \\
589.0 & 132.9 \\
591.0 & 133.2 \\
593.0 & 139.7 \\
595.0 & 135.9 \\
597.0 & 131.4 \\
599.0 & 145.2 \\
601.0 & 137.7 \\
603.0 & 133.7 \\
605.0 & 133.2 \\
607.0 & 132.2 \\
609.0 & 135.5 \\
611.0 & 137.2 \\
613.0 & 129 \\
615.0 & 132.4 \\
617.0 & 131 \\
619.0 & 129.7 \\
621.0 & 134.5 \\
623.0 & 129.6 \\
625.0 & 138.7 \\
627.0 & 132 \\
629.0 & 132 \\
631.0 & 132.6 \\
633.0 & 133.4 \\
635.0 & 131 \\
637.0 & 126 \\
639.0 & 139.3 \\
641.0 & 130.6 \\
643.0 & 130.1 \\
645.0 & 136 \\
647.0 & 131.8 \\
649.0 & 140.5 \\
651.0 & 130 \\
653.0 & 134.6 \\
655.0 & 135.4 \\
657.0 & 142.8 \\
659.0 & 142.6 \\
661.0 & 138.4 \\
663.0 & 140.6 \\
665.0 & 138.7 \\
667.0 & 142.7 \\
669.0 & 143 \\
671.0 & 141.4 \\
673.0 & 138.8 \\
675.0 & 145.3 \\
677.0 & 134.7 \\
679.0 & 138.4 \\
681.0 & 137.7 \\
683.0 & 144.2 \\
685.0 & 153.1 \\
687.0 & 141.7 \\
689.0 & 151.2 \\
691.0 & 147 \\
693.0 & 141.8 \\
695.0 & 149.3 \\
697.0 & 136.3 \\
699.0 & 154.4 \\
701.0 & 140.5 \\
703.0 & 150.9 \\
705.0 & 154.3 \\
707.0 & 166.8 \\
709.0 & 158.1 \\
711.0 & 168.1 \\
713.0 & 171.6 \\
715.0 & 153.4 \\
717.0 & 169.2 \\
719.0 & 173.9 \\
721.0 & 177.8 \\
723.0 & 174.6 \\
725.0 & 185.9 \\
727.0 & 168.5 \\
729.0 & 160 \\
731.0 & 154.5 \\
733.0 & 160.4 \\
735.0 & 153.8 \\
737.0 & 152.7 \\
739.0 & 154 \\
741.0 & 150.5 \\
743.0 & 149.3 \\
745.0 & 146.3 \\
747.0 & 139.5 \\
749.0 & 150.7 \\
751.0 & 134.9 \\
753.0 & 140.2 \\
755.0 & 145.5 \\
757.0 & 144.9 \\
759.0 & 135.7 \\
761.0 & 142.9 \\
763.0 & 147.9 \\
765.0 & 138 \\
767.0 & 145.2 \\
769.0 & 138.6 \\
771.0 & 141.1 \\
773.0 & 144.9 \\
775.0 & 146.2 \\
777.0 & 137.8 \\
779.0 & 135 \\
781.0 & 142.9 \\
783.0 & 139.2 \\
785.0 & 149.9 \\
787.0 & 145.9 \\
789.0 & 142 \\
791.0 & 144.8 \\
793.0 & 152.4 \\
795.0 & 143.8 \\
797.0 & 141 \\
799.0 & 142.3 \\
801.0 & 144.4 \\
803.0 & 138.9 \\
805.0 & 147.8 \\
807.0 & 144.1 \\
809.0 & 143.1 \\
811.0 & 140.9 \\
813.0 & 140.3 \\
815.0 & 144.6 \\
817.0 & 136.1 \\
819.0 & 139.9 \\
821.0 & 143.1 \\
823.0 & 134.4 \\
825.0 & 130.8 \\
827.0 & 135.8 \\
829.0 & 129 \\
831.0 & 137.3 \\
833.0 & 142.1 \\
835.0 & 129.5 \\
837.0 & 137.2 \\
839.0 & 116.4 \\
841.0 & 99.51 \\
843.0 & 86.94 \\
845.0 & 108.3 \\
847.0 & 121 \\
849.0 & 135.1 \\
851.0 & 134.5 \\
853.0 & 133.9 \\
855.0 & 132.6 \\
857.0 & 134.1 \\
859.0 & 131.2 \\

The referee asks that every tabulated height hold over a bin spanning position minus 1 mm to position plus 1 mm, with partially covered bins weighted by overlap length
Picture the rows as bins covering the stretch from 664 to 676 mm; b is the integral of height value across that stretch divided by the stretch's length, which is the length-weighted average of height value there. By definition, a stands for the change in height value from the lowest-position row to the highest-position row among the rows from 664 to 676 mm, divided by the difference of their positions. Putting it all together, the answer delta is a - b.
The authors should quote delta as -141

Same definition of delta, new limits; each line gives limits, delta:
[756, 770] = -142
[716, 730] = -174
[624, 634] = -134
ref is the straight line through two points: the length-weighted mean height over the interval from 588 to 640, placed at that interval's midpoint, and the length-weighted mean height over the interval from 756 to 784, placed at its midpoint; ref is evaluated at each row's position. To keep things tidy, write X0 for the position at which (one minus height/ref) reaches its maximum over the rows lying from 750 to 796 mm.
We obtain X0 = 779.0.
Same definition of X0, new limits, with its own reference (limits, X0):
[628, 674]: 637.0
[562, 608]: 587.0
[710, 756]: 751.0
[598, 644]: 637.0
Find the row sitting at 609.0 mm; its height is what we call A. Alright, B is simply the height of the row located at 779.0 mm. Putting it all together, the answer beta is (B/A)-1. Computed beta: 0.00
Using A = 135.5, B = 135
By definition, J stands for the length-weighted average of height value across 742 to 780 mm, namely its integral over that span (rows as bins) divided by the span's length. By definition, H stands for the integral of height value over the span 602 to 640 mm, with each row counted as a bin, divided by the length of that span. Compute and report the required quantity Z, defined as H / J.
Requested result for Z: 0.93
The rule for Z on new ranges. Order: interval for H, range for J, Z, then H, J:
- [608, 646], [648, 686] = 0.95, 133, 140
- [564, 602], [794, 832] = 0.96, 134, 140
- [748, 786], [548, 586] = 1.08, 142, 132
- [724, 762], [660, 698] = 1.06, 151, 142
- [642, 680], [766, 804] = 0.97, 138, 143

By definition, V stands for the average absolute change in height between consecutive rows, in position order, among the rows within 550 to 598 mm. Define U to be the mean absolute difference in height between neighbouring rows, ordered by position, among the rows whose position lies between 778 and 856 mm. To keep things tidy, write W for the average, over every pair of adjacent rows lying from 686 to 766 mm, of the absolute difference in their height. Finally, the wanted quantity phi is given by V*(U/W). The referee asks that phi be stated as 2.8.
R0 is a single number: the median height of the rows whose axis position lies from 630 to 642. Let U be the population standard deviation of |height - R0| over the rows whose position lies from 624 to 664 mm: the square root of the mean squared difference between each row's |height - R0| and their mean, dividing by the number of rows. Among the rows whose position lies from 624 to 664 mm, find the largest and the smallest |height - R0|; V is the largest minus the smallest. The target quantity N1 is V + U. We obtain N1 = 15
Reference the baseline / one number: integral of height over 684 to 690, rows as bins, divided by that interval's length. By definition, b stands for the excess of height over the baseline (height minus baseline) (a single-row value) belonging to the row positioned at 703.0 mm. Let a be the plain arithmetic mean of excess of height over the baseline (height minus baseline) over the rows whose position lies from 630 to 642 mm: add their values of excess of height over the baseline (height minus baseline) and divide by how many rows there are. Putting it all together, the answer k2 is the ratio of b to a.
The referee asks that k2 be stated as -0.1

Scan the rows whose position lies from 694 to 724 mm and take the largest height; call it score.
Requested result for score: 177.8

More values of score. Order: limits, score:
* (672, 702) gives 154.4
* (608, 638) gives 138.7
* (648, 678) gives 145.3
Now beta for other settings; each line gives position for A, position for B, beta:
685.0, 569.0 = -0.11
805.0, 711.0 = 0.14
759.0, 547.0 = -0.05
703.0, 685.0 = 0.01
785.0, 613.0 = -0.14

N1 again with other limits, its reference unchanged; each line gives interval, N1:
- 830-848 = 56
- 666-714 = 47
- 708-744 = 47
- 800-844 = 54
